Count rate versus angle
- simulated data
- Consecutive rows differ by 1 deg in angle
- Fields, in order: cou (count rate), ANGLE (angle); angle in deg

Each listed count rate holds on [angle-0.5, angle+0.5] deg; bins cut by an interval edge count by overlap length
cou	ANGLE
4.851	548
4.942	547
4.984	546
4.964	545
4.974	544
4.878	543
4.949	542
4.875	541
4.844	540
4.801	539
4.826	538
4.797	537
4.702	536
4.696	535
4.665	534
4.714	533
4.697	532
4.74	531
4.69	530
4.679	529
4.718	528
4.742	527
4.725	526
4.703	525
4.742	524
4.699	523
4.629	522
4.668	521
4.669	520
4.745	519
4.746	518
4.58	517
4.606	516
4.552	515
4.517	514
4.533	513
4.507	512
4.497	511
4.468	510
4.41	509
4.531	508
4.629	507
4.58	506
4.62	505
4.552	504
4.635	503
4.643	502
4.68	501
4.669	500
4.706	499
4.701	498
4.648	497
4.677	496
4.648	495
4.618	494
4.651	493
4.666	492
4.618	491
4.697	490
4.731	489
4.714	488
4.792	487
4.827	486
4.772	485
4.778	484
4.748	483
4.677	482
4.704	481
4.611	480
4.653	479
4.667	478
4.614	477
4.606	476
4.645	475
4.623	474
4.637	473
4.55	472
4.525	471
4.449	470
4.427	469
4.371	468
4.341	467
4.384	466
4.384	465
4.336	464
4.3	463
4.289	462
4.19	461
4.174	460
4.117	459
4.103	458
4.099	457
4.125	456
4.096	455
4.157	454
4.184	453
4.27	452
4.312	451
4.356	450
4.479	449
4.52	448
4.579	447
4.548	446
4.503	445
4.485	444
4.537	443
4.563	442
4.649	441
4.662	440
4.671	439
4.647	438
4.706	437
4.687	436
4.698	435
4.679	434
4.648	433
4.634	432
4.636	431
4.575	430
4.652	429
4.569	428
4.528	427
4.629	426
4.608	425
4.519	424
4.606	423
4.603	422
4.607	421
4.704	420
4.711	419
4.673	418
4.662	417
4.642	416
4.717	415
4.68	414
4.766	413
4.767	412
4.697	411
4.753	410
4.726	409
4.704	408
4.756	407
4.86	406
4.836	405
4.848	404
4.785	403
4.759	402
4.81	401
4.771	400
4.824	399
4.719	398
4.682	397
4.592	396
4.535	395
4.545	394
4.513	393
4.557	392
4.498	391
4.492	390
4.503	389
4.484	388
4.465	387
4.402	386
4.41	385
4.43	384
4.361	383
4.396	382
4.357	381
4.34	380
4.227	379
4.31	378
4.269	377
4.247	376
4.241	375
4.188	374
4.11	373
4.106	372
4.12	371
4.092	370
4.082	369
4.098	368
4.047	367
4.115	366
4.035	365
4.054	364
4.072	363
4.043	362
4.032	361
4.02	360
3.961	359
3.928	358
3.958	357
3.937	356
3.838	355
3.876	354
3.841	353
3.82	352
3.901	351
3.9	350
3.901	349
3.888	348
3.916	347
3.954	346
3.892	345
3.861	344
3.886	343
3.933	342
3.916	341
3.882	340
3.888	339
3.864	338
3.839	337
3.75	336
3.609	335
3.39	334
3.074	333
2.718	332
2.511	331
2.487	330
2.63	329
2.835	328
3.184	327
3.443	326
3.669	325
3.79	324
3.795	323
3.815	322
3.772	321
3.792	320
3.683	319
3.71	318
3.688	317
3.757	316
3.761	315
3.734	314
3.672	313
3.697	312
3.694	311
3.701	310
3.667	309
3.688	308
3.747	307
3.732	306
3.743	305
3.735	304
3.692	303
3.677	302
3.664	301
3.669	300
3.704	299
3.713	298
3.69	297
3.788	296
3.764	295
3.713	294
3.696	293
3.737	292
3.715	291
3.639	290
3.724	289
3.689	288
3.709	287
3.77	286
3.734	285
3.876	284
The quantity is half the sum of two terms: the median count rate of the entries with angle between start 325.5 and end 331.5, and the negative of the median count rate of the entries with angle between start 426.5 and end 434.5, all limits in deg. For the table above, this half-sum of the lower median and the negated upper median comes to -0.95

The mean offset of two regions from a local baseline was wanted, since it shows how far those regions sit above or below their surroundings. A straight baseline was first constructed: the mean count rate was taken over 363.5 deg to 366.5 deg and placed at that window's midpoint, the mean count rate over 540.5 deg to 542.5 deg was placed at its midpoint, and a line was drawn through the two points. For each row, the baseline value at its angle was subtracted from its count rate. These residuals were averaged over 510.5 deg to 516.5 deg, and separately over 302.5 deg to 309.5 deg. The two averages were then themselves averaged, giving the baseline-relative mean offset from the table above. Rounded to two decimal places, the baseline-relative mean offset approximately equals -0.16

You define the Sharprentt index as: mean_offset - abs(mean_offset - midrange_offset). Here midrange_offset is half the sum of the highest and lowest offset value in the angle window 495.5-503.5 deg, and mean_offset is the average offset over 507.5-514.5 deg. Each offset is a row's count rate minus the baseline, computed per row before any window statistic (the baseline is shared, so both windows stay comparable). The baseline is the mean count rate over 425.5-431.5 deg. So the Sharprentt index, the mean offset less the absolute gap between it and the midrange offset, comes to -0.28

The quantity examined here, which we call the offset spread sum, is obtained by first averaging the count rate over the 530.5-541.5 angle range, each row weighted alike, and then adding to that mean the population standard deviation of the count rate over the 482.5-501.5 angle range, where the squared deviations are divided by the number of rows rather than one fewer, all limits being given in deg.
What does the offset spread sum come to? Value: 4.82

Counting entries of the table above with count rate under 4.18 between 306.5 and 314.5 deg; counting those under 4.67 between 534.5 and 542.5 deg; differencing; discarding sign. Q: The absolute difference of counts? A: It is 8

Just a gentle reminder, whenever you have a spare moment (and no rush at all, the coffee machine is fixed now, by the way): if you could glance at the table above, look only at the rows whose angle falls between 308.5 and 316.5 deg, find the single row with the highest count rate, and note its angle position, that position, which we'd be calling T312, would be 315 deg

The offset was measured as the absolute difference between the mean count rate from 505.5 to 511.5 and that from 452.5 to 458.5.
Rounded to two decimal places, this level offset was 0.39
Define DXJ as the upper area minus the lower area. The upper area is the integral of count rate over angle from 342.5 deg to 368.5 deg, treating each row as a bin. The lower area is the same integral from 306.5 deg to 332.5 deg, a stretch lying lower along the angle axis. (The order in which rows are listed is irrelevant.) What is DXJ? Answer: 12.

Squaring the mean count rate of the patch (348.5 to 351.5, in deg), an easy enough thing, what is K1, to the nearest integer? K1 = 15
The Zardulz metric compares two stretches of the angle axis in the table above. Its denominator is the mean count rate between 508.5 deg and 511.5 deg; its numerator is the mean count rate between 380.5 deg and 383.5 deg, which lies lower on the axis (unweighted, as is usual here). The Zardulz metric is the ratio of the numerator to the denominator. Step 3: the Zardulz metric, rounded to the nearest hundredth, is 0.98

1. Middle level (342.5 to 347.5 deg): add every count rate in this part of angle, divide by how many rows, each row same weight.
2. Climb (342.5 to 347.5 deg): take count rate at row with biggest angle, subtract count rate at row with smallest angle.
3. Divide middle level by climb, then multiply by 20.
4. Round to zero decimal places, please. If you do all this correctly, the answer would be 2601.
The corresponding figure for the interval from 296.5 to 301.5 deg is -2837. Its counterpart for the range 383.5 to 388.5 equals 1644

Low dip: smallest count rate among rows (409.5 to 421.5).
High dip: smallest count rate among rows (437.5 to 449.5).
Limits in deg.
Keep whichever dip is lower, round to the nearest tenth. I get 4.5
